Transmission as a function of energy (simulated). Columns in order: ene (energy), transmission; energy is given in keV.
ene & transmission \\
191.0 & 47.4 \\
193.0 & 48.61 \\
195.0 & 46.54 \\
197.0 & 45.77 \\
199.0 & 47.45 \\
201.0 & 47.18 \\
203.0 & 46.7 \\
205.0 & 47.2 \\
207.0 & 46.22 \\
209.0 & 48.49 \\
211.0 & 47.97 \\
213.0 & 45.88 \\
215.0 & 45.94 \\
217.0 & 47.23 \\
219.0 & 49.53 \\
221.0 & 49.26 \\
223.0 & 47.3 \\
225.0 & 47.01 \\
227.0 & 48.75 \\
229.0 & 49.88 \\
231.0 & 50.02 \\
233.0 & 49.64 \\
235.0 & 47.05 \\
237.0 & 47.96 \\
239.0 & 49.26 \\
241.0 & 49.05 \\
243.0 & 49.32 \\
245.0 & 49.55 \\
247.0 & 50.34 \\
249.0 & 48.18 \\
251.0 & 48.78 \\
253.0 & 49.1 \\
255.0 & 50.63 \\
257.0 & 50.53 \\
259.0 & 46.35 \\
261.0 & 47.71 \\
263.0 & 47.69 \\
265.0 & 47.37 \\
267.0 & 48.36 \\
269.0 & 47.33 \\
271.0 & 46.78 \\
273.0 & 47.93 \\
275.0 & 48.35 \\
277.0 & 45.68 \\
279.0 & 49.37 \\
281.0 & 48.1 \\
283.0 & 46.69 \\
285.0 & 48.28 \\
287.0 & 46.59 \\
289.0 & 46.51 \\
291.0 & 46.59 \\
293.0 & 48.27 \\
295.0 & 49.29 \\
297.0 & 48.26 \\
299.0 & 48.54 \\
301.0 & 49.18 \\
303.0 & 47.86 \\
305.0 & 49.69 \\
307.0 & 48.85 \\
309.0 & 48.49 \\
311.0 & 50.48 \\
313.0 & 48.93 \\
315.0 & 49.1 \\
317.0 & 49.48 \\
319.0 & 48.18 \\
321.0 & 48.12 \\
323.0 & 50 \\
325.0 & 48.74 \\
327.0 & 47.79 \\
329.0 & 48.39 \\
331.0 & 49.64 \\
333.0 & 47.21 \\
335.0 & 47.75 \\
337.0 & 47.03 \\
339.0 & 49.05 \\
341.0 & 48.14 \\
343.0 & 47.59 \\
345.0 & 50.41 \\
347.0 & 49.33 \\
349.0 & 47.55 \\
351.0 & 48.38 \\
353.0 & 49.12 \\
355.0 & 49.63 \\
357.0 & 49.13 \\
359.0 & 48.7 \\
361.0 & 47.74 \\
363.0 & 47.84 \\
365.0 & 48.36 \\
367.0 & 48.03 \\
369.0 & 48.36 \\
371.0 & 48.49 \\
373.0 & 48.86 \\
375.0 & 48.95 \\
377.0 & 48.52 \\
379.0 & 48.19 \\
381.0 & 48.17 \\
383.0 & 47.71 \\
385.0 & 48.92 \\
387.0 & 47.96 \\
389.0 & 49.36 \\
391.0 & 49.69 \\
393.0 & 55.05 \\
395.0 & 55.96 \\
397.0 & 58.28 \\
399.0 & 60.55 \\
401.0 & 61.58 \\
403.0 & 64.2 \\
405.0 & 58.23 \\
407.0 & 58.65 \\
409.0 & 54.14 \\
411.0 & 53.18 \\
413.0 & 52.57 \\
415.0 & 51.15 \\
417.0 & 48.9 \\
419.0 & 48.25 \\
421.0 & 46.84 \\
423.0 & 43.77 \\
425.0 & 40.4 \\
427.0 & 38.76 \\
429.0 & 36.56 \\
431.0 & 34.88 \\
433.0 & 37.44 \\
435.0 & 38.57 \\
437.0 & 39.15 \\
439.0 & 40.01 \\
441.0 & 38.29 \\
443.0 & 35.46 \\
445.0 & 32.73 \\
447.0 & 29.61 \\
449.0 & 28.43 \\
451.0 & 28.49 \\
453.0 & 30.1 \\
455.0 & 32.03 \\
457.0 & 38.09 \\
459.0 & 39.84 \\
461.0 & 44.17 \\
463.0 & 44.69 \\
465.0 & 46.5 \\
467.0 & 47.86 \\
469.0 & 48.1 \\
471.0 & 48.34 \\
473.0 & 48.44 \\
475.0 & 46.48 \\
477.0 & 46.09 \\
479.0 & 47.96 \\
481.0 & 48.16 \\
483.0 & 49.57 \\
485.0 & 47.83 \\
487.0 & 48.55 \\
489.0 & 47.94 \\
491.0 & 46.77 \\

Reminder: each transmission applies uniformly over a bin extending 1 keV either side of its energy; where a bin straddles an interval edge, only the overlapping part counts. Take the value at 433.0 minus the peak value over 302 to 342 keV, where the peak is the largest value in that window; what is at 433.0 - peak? -13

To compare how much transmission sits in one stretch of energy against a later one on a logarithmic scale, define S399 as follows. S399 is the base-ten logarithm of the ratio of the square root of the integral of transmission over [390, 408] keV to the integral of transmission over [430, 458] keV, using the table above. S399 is -1.48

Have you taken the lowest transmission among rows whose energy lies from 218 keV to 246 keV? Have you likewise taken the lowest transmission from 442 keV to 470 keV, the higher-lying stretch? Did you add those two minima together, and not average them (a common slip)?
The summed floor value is 75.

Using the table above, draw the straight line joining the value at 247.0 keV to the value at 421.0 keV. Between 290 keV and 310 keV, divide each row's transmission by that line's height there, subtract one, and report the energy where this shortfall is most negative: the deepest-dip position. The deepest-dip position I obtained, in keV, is 291.0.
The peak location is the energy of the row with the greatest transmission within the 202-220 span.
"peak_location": 219.0 keV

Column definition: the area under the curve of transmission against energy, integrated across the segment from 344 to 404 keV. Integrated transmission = 3046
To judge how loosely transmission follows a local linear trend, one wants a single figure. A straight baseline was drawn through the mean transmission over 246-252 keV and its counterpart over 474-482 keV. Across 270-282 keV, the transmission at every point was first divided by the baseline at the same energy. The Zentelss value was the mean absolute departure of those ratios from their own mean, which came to 0.020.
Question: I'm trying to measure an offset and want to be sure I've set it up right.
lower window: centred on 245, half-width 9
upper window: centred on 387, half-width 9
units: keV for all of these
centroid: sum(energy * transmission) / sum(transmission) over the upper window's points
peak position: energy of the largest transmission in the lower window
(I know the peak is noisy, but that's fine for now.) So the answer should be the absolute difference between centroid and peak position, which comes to 140.2 keV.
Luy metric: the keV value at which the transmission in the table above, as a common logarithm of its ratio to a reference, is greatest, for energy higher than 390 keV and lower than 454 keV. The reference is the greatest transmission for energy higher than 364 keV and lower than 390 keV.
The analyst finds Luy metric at 403.0 keV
